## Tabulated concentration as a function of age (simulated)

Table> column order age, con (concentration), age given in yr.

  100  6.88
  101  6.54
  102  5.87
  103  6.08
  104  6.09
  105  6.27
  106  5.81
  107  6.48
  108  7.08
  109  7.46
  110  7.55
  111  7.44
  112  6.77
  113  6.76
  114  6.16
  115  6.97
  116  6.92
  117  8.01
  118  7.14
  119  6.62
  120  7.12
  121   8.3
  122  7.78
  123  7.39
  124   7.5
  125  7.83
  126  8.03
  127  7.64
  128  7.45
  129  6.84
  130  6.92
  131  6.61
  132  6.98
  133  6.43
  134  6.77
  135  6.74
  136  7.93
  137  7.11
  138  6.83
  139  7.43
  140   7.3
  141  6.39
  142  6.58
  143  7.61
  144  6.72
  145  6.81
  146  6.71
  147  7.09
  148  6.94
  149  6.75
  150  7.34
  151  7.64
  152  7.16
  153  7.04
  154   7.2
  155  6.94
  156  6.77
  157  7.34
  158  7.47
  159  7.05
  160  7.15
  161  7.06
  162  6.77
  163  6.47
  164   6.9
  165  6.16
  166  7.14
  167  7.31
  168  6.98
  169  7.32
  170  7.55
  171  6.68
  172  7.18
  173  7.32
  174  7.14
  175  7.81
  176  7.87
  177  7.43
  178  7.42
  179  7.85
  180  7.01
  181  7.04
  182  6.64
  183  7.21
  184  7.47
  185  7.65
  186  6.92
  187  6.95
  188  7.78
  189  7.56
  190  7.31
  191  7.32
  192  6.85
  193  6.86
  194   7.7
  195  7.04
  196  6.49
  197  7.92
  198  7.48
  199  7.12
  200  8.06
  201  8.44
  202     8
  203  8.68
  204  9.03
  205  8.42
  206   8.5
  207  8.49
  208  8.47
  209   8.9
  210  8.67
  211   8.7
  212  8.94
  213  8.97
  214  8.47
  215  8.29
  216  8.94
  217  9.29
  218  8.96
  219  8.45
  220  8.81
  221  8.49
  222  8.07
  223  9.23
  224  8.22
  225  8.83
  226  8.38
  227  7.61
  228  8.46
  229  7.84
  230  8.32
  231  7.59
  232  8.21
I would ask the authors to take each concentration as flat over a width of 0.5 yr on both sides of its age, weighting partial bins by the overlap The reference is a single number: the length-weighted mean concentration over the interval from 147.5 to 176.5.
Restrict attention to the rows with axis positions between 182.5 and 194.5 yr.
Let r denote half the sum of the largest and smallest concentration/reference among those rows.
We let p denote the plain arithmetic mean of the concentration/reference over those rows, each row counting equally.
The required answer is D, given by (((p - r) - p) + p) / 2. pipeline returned -0.001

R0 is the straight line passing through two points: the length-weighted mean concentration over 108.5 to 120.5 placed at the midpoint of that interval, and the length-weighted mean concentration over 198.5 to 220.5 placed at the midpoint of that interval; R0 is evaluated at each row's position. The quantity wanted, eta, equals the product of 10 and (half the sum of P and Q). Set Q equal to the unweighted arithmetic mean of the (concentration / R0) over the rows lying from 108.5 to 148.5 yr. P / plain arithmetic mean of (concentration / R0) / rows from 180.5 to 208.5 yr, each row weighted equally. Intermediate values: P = 0.914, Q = 0.979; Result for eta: 9.46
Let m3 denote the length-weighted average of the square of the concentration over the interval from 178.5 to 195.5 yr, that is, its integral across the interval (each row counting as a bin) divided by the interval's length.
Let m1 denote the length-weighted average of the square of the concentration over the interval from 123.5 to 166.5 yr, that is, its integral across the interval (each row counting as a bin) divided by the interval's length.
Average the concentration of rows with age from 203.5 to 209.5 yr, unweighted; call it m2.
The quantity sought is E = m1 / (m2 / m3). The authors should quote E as 305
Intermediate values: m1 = 50.0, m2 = 8.6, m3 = 53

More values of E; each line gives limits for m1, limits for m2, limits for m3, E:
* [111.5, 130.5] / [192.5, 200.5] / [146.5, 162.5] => 367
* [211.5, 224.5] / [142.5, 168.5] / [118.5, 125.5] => 612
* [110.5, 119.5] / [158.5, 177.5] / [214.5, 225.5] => 520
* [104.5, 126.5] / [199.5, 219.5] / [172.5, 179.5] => 341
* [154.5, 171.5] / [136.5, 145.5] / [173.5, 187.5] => 378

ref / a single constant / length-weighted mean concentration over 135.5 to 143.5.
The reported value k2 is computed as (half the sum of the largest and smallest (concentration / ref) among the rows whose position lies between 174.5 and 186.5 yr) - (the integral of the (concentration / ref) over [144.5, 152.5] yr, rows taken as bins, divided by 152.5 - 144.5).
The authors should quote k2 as 0.03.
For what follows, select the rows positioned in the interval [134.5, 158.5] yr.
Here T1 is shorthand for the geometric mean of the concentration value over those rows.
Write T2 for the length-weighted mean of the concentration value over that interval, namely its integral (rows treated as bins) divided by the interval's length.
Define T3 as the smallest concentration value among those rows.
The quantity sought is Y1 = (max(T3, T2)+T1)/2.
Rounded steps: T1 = 7.07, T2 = 7.08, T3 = 6.39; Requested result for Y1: 7.07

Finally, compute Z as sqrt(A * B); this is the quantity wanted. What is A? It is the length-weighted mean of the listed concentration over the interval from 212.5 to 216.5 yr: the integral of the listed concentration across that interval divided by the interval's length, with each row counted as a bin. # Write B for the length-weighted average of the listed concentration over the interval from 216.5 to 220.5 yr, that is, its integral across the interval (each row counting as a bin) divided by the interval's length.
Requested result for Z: 8.8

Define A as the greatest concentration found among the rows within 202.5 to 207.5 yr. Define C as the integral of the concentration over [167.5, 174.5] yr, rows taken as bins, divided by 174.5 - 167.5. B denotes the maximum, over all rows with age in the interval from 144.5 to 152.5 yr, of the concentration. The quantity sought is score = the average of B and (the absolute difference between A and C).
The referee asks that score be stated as 4.75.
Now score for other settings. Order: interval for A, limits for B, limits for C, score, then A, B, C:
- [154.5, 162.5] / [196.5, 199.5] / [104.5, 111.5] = 4.26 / 7.47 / 7.92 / 6.9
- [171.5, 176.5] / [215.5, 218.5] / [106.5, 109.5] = 5.08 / 7.87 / 9.29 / 7.0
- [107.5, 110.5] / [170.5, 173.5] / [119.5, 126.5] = 3.74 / 7.55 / 7.32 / 7.7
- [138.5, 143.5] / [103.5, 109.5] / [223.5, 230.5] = 4.04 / 7.61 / 7.46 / 8.2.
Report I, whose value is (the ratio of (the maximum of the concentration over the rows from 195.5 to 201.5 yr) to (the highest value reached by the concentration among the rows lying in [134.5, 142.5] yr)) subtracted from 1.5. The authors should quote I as 0.44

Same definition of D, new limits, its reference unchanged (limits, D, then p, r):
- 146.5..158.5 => -0.004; 1.00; 1.01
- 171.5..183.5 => 0.005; 1.03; 1.02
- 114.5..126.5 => 0.001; 1.05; 1.05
